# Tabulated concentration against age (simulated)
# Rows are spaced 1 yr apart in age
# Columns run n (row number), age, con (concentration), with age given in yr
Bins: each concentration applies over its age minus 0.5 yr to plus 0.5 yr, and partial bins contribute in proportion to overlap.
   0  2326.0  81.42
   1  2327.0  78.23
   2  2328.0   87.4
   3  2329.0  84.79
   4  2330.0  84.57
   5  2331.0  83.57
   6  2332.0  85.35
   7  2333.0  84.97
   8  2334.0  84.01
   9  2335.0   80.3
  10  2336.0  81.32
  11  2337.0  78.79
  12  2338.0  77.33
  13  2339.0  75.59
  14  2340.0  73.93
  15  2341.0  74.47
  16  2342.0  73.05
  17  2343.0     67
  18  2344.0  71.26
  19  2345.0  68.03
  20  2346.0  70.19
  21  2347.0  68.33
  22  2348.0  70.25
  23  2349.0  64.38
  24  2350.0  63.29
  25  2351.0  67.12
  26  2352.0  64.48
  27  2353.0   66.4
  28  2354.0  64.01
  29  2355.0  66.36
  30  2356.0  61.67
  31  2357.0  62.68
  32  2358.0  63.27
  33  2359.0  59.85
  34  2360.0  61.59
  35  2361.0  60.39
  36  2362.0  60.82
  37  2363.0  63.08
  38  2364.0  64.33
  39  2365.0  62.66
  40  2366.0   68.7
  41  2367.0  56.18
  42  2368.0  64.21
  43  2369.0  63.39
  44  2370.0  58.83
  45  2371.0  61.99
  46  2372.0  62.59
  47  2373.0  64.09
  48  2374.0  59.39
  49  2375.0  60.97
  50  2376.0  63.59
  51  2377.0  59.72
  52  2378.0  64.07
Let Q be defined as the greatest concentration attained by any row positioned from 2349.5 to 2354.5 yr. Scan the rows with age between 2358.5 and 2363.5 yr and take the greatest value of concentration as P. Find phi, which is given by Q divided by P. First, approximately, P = 63.08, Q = 67.12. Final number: 1.1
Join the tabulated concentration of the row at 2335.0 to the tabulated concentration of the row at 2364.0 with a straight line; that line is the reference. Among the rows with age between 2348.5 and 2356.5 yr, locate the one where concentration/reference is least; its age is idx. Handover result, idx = 2350.0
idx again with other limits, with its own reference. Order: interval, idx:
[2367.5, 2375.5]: 2370.0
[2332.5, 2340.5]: 2340.0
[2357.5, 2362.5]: 2359.0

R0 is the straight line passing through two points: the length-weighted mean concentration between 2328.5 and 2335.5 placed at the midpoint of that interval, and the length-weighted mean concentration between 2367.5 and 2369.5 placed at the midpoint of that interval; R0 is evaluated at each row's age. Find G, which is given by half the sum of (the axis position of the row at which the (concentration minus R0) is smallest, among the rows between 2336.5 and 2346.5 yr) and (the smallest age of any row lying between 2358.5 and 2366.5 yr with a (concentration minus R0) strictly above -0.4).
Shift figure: 2354.5 yr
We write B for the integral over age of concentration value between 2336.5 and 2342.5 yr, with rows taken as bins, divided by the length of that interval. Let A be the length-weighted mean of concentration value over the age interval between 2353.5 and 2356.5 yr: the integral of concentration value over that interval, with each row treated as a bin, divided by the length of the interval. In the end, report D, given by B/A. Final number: 1.18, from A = 64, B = 76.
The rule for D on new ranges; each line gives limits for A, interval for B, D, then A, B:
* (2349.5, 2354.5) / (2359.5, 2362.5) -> 0.94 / 65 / 61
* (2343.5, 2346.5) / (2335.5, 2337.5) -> 1.15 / 70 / 80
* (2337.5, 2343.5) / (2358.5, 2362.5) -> 0.82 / 74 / 61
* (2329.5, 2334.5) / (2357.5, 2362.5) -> 0.72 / 84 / 61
